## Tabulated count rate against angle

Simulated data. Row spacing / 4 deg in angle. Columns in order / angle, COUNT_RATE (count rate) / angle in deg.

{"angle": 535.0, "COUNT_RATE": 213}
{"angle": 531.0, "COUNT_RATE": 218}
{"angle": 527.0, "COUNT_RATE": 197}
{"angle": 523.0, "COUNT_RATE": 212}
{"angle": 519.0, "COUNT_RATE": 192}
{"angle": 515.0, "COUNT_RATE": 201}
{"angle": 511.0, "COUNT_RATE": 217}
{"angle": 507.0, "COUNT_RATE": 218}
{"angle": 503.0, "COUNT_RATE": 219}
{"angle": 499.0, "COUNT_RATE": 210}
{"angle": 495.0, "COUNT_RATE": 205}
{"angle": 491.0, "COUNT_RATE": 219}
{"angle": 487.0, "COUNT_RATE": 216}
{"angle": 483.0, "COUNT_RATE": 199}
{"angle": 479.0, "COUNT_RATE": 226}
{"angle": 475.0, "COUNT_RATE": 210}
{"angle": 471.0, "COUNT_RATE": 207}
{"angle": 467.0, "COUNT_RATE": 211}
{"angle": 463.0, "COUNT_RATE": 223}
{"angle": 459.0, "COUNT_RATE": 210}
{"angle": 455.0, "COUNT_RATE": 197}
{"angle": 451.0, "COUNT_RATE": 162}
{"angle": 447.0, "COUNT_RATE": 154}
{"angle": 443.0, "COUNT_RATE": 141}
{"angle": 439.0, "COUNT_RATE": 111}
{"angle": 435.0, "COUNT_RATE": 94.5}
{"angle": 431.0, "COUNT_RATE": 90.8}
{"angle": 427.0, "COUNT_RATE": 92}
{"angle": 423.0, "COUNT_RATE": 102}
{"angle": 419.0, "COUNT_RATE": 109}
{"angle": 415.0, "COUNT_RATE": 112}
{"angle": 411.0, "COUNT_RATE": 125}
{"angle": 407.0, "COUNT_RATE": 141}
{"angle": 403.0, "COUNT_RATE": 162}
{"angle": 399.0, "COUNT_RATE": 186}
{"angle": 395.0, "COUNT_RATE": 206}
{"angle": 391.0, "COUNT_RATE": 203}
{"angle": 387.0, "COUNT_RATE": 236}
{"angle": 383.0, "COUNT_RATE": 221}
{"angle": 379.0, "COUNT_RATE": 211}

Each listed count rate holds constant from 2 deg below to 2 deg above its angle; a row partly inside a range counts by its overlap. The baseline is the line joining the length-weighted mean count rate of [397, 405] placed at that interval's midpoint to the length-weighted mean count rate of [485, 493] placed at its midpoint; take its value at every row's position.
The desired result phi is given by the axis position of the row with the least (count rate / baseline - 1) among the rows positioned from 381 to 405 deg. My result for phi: 403.0 deg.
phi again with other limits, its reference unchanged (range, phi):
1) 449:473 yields 451.0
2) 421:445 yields 431.0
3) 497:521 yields 519.0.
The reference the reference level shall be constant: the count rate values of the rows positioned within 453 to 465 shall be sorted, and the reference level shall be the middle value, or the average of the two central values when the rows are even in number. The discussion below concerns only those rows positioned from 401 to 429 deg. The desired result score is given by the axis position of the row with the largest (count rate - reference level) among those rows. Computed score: 403.0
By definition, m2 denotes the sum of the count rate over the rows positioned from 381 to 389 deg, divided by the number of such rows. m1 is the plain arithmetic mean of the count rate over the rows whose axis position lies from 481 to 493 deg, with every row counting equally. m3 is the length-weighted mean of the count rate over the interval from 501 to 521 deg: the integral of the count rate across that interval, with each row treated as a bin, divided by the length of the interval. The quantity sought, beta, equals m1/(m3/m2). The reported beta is 231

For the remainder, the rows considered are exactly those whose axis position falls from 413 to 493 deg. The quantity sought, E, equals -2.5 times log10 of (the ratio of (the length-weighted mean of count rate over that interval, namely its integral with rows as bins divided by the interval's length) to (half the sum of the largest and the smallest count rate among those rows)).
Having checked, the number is -0.04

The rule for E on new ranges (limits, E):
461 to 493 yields -0.01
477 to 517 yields 0.00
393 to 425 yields 0.08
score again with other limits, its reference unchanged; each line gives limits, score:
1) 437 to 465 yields 463.0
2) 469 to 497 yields 479.0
